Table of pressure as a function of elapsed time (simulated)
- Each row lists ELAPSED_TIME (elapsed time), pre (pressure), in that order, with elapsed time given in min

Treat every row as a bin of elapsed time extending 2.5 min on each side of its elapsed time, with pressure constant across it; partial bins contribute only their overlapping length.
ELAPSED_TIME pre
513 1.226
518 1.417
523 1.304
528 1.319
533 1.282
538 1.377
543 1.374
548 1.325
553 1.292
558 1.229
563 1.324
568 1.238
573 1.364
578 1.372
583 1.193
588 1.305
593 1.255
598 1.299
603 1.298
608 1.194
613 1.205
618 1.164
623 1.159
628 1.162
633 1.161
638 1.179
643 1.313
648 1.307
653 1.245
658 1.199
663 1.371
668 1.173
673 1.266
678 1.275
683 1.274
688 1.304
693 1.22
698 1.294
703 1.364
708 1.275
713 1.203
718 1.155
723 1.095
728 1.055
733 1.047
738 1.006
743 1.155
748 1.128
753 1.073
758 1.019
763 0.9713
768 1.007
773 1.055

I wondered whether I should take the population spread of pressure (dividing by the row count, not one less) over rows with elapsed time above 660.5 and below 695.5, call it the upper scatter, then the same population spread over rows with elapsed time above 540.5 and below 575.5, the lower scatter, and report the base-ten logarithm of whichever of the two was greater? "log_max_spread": -1.24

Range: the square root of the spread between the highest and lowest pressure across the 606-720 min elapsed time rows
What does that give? 0.46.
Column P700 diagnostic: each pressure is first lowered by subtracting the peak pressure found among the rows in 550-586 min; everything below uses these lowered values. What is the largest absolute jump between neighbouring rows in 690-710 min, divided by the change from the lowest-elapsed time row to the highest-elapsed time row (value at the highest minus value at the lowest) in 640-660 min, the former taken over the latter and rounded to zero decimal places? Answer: -1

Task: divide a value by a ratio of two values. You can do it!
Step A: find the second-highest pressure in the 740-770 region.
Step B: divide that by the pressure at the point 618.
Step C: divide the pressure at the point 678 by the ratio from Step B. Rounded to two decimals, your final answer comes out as 1.32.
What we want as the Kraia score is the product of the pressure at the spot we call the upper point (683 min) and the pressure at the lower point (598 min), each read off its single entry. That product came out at 1.65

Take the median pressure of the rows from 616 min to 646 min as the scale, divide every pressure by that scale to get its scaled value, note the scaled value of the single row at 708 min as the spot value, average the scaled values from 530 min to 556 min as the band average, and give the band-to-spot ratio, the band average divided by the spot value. 1.04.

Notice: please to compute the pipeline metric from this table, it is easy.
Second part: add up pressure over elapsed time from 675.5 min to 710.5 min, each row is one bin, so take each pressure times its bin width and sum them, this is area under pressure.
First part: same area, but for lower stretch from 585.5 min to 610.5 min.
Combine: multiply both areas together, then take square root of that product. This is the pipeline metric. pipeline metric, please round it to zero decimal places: 38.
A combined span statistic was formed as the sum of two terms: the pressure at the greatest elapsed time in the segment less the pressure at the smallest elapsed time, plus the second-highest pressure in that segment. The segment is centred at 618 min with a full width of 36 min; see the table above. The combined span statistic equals 1.07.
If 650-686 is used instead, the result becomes 1.30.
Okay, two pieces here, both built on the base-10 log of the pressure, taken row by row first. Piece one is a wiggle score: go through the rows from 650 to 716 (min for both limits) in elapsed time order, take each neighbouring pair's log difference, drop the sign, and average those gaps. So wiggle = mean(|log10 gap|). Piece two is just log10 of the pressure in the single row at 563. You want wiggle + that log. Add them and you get 0.149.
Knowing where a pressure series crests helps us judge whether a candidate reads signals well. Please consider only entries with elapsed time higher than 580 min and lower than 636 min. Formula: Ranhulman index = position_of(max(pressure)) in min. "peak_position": 588 min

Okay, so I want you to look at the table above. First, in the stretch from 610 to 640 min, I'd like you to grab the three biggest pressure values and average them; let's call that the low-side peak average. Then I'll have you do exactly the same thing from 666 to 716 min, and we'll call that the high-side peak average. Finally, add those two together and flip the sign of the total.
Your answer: -2.50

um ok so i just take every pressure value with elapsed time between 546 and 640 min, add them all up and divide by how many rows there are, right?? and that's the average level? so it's 1.25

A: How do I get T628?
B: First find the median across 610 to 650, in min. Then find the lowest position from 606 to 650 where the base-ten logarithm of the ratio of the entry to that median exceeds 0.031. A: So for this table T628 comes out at 643 min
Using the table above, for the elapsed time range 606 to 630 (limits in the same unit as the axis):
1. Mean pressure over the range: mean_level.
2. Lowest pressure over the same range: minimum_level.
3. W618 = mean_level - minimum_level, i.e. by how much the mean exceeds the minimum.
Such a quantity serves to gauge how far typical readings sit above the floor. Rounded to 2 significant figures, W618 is 0.018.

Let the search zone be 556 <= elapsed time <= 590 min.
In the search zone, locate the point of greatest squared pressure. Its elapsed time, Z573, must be 578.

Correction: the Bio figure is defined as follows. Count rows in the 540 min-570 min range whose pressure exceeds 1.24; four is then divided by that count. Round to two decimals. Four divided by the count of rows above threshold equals 1.00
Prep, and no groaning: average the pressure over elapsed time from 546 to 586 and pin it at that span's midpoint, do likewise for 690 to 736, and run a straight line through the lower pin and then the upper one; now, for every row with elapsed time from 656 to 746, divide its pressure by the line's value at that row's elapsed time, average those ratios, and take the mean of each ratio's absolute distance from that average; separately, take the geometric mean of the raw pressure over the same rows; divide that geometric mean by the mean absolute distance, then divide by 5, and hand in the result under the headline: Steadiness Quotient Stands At 3.7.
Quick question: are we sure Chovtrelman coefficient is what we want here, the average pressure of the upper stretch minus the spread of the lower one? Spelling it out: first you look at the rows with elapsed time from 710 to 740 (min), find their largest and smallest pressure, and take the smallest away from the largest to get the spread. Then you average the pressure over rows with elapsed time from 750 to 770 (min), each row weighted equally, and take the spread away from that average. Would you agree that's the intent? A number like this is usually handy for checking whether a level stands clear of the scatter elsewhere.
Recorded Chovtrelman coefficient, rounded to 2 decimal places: 0.82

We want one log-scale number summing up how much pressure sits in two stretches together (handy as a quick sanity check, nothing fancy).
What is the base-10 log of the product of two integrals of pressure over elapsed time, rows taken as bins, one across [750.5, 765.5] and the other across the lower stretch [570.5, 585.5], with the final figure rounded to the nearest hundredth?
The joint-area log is 2.48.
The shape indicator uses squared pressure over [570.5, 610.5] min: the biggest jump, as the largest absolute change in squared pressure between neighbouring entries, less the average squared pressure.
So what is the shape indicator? -1.20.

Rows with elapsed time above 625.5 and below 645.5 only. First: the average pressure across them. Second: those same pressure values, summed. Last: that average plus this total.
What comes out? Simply 6.0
